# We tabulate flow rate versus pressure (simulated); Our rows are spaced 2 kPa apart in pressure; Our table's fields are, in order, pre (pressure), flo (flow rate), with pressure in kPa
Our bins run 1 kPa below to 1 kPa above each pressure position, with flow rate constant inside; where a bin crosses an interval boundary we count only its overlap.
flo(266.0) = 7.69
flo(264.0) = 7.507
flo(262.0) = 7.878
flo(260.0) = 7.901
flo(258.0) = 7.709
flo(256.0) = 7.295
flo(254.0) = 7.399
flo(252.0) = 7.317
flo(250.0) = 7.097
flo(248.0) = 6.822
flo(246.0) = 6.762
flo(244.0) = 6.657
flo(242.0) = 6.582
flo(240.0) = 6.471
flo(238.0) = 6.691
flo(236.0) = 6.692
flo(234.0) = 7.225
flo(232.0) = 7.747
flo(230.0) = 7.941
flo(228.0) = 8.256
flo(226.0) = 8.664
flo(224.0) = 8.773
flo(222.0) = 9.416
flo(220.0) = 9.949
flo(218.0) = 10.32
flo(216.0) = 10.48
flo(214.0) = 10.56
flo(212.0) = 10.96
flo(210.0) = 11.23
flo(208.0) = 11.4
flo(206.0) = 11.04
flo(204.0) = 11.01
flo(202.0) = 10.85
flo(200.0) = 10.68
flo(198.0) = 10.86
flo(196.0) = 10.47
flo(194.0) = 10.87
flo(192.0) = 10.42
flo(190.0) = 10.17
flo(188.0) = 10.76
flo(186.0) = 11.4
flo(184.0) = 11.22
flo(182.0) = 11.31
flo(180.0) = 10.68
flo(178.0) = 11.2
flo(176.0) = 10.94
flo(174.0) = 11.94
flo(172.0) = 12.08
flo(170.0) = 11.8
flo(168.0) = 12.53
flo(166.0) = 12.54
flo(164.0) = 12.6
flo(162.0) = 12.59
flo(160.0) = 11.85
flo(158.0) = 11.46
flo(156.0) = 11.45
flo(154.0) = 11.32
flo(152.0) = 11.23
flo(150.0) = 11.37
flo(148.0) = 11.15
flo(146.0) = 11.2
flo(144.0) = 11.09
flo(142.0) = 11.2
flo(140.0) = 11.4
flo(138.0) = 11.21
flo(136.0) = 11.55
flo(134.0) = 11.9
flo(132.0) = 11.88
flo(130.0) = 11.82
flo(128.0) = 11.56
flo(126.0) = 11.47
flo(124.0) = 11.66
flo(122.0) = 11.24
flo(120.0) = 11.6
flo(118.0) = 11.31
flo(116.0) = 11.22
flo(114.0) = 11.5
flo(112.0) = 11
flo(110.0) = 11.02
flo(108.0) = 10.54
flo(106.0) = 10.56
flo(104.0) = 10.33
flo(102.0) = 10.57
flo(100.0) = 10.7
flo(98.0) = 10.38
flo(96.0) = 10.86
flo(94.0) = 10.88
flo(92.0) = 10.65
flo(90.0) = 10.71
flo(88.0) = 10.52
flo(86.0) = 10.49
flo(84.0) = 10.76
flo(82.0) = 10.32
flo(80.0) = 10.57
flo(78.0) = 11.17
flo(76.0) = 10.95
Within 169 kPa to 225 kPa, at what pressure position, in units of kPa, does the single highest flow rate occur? 172.0 kPa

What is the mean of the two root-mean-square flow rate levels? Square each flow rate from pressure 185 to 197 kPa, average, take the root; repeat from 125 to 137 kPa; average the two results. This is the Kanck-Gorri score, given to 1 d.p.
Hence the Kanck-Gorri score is 11.2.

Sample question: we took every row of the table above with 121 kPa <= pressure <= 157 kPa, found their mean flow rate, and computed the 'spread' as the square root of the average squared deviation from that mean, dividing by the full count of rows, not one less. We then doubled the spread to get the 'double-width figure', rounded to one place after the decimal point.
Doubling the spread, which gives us 0.5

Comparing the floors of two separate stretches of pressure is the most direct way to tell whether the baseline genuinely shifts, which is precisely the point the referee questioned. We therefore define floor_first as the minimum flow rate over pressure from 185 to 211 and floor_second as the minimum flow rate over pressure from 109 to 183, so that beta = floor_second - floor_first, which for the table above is 0.5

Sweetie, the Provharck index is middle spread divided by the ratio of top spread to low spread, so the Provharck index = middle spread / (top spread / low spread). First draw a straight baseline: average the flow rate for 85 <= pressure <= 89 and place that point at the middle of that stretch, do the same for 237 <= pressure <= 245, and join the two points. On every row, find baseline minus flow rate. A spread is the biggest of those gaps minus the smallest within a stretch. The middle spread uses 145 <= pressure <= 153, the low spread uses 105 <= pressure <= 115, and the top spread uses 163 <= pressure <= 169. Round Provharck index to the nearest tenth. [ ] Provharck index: 7.6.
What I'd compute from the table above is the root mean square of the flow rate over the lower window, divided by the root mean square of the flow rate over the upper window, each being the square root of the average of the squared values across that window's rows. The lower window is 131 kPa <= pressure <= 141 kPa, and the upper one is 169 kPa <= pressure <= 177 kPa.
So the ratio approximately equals 0.99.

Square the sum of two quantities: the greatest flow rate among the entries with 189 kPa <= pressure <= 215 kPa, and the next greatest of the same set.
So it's 512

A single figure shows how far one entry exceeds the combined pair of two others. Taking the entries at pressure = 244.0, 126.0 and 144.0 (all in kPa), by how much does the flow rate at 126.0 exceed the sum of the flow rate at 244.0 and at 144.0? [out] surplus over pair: -6.3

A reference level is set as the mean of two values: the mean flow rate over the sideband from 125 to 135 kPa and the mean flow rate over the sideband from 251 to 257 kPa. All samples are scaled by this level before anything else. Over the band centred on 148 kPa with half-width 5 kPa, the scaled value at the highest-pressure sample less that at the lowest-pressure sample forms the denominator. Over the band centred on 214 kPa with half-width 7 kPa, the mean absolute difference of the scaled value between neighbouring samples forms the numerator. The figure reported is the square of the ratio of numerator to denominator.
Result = 3.0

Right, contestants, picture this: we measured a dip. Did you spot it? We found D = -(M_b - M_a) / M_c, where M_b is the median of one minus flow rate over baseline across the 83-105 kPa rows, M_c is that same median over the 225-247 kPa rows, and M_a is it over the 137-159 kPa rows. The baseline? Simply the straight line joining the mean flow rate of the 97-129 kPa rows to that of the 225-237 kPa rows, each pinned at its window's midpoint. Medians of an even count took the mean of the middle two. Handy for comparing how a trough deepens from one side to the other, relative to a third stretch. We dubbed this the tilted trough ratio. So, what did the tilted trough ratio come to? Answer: -2.5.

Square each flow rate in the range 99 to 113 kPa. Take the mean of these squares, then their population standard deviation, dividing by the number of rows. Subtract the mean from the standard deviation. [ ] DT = -109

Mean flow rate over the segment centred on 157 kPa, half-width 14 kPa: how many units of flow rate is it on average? 11.7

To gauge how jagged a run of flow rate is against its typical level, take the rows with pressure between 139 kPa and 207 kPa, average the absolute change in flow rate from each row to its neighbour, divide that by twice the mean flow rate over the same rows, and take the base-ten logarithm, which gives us -1.90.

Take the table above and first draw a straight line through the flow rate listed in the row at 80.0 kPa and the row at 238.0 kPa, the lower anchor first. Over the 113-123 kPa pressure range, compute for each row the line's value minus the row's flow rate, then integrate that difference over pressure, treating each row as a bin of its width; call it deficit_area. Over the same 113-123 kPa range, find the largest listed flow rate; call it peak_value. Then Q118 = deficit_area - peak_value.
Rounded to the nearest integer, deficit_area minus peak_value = -29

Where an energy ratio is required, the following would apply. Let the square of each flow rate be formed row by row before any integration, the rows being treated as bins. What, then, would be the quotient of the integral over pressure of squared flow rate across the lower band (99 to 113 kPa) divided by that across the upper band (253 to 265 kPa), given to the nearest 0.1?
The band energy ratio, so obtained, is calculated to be 2.3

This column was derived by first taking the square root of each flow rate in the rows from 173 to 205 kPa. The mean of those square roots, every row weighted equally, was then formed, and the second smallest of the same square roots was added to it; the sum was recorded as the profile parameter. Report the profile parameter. 6.53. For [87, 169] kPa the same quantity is 6.58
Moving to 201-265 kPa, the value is 5.47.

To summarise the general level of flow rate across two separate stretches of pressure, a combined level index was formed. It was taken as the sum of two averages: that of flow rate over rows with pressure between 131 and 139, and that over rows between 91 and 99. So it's 22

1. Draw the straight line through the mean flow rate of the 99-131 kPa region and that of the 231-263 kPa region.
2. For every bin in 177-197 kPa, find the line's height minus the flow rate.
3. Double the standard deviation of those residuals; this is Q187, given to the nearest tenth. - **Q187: 0.7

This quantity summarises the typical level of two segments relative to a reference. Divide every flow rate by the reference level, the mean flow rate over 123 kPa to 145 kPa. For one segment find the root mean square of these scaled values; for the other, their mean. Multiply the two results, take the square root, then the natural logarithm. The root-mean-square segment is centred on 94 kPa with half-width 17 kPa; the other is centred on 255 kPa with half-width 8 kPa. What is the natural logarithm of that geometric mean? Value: -0.26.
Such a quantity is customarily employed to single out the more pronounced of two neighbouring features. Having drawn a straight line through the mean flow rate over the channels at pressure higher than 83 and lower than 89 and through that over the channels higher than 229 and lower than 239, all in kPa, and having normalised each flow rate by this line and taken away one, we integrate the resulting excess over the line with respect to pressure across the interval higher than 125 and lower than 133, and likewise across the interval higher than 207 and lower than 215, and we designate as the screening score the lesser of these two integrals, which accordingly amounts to 1.7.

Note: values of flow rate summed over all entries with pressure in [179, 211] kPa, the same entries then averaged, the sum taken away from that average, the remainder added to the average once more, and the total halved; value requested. -76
